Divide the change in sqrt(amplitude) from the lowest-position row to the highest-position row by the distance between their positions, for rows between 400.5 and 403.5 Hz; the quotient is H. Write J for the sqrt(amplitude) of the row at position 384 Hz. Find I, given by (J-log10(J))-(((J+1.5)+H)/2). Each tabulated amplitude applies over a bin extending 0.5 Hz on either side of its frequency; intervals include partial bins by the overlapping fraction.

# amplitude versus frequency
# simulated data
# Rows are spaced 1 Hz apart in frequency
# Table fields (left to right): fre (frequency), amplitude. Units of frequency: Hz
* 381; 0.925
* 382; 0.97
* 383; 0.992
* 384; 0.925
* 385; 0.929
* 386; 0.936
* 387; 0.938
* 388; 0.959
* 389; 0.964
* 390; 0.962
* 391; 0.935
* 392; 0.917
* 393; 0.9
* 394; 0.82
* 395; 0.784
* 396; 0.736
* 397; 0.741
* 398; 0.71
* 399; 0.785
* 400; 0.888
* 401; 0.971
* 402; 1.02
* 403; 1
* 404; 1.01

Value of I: -0.256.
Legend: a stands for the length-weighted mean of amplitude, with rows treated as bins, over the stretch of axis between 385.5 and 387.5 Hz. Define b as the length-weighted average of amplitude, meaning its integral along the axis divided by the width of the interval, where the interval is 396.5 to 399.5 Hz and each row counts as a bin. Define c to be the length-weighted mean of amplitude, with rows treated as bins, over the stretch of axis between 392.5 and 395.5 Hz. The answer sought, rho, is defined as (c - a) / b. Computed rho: -0.14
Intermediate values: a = 0.937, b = 0.75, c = 0.83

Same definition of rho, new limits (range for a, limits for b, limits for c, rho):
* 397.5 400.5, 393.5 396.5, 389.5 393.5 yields 0.17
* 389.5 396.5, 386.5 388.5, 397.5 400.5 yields -0.07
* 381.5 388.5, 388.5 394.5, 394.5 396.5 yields -0.21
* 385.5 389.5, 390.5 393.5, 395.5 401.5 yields -0.16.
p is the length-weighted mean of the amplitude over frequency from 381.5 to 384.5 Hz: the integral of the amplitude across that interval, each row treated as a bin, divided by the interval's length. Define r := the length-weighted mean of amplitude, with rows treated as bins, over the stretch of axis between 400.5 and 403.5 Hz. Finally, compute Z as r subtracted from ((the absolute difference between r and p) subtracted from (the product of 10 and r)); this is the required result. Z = 8.9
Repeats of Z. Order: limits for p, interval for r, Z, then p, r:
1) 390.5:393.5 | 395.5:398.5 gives 6.4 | 0.92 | 0.73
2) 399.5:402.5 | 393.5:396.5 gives 6.8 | 0.96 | 0.78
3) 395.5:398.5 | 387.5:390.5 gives 8.4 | 0.73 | 0.96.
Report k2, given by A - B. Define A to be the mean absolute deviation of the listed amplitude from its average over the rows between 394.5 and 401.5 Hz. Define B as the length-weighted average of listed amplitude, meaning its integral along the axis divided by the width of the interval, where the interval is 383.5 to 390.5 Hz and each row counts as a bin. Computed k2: -0.872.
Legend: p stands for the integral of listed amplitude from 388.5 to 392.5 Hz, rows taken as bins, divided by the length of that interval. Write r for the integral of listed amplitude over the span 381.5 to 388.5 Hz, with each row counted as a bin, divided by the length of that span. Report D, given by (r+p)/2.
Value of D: 0.95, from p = 0.94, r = 0.95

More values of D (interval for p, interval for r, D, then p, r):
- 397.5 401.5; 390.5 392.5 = 0.88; 0.84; 0.93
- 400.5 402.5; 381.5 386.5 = 0.97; 1.00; 0.95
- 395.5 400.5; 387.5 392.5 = 0.86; 0.77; 0.95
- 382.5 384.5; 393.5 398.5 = 0.86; 0.96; 0.76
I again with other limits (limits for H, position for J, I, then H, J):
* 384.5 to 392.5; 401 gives -0.250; -0.001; 0.99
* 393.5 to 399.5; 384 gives -0.250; -0.004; 0.96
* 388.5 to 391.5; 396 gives -0.251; -0.007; 0.86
